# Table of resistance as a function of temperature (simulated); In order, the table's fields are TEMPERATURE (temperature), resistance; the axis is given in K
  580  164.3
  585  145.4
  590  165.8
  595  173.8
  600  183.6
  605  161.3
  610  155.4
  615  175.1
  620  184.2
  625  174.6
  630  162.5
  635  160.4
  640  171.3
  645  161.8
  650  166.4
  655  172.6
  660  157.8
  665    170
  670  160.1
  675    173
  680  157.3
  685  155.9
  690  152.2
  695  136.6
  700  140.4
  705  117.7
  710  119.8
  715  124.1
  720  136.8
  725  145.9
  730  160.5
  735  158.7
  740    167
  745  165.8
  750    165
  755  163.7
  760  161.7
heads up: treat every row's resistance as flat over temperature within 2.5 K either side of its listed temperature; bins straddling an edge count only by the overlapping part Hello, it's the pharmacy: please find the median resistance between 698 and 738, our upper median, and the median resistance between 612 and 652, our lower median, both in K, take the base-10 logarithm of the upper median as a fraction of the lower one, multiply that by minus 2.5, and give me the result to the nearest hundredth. 0.21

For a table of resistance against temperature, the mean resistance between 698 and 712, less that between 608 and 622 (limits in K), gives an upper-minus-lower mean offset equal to -46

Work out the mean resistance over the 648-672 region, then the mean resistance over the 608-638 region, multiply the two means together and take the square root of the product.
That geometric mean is 167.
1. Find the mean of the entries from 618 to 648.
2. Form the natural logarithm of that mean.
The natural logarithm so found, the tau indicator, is 5.13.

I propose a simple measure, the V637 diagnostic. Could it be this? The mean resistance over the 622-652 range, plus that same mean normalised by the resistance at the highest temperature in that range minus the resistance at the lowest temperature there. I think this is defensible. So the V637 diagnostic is 146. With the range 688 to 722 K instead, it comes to 124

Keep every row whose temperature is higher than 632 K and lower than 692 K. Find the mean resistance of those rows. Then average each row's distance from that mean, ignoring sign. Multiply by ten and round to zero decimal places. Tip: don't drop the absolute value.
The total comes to 62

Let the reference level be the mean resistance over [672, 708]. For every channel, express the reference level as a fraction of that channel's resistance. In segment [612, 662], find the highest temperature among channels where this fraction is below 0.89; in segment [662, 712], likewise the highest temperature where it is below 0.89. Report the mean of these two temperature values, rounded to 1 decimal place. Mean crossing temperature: 665.0 K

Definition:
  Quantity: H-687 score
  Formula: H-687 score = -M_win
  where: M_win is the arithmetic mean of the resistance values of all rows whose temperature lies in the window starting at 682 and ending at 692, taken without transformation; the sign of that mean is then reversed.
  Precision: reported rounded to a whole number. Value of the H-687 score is -154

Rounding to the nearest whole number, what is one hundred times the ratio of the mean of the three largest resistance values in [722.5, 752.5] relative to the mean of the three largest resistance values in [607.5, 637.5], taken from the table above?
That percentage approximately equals 93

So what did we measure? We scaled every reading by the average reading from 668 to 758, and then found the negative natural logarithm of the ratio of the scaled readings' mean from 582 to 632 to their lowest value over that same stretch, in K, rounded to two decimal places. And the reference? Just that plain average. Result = -0.15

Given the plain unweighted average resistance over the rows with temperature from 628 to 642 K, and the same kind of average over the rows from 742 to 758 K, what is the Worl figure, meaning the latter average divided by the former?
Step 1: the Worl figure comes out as 1.00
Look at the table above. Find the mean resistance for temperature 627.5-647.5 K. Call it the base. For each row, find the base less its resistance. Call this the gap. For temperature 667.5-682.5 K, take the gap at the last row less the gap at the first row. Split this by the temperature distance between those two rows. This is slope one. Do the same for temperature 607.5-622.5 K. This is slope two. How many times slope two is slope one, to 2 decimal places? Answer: -0.10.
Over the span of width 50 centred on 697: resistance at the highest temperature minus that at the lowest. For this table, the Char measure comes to -36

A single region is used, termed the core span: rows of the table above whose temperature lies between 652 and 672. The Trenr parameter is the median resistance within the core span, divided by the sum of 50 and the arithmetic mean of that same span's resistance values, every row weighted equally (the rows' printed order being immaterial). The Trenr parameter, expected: 0.767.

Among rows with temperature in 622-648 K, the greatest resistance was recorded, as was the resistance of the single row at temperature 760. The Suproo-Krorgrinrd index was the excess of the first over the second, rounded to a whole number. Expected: 13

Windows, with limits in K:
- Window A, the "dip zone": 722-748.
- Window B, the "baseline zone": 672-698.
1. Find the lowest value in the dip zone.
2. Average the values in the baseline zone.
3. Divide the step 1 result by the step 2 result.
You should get 0.94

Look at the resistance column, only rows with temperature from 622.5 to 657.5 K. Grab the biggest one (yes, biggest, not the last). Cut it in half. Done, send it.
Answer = 87.3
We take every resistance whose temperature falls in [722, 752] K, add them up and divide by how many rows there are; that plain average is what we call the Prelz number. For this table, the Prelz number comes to 160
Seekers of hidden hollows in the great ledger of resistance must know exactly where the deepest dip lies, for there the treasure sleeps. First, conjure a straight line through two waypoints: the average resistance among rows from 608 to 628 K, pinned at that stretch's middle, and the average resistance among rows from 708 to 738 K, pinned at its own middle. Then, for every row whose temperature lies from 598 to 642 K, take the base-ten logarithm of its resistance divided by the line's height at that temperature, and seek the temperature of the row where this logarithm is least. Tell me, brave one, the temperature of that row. 610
